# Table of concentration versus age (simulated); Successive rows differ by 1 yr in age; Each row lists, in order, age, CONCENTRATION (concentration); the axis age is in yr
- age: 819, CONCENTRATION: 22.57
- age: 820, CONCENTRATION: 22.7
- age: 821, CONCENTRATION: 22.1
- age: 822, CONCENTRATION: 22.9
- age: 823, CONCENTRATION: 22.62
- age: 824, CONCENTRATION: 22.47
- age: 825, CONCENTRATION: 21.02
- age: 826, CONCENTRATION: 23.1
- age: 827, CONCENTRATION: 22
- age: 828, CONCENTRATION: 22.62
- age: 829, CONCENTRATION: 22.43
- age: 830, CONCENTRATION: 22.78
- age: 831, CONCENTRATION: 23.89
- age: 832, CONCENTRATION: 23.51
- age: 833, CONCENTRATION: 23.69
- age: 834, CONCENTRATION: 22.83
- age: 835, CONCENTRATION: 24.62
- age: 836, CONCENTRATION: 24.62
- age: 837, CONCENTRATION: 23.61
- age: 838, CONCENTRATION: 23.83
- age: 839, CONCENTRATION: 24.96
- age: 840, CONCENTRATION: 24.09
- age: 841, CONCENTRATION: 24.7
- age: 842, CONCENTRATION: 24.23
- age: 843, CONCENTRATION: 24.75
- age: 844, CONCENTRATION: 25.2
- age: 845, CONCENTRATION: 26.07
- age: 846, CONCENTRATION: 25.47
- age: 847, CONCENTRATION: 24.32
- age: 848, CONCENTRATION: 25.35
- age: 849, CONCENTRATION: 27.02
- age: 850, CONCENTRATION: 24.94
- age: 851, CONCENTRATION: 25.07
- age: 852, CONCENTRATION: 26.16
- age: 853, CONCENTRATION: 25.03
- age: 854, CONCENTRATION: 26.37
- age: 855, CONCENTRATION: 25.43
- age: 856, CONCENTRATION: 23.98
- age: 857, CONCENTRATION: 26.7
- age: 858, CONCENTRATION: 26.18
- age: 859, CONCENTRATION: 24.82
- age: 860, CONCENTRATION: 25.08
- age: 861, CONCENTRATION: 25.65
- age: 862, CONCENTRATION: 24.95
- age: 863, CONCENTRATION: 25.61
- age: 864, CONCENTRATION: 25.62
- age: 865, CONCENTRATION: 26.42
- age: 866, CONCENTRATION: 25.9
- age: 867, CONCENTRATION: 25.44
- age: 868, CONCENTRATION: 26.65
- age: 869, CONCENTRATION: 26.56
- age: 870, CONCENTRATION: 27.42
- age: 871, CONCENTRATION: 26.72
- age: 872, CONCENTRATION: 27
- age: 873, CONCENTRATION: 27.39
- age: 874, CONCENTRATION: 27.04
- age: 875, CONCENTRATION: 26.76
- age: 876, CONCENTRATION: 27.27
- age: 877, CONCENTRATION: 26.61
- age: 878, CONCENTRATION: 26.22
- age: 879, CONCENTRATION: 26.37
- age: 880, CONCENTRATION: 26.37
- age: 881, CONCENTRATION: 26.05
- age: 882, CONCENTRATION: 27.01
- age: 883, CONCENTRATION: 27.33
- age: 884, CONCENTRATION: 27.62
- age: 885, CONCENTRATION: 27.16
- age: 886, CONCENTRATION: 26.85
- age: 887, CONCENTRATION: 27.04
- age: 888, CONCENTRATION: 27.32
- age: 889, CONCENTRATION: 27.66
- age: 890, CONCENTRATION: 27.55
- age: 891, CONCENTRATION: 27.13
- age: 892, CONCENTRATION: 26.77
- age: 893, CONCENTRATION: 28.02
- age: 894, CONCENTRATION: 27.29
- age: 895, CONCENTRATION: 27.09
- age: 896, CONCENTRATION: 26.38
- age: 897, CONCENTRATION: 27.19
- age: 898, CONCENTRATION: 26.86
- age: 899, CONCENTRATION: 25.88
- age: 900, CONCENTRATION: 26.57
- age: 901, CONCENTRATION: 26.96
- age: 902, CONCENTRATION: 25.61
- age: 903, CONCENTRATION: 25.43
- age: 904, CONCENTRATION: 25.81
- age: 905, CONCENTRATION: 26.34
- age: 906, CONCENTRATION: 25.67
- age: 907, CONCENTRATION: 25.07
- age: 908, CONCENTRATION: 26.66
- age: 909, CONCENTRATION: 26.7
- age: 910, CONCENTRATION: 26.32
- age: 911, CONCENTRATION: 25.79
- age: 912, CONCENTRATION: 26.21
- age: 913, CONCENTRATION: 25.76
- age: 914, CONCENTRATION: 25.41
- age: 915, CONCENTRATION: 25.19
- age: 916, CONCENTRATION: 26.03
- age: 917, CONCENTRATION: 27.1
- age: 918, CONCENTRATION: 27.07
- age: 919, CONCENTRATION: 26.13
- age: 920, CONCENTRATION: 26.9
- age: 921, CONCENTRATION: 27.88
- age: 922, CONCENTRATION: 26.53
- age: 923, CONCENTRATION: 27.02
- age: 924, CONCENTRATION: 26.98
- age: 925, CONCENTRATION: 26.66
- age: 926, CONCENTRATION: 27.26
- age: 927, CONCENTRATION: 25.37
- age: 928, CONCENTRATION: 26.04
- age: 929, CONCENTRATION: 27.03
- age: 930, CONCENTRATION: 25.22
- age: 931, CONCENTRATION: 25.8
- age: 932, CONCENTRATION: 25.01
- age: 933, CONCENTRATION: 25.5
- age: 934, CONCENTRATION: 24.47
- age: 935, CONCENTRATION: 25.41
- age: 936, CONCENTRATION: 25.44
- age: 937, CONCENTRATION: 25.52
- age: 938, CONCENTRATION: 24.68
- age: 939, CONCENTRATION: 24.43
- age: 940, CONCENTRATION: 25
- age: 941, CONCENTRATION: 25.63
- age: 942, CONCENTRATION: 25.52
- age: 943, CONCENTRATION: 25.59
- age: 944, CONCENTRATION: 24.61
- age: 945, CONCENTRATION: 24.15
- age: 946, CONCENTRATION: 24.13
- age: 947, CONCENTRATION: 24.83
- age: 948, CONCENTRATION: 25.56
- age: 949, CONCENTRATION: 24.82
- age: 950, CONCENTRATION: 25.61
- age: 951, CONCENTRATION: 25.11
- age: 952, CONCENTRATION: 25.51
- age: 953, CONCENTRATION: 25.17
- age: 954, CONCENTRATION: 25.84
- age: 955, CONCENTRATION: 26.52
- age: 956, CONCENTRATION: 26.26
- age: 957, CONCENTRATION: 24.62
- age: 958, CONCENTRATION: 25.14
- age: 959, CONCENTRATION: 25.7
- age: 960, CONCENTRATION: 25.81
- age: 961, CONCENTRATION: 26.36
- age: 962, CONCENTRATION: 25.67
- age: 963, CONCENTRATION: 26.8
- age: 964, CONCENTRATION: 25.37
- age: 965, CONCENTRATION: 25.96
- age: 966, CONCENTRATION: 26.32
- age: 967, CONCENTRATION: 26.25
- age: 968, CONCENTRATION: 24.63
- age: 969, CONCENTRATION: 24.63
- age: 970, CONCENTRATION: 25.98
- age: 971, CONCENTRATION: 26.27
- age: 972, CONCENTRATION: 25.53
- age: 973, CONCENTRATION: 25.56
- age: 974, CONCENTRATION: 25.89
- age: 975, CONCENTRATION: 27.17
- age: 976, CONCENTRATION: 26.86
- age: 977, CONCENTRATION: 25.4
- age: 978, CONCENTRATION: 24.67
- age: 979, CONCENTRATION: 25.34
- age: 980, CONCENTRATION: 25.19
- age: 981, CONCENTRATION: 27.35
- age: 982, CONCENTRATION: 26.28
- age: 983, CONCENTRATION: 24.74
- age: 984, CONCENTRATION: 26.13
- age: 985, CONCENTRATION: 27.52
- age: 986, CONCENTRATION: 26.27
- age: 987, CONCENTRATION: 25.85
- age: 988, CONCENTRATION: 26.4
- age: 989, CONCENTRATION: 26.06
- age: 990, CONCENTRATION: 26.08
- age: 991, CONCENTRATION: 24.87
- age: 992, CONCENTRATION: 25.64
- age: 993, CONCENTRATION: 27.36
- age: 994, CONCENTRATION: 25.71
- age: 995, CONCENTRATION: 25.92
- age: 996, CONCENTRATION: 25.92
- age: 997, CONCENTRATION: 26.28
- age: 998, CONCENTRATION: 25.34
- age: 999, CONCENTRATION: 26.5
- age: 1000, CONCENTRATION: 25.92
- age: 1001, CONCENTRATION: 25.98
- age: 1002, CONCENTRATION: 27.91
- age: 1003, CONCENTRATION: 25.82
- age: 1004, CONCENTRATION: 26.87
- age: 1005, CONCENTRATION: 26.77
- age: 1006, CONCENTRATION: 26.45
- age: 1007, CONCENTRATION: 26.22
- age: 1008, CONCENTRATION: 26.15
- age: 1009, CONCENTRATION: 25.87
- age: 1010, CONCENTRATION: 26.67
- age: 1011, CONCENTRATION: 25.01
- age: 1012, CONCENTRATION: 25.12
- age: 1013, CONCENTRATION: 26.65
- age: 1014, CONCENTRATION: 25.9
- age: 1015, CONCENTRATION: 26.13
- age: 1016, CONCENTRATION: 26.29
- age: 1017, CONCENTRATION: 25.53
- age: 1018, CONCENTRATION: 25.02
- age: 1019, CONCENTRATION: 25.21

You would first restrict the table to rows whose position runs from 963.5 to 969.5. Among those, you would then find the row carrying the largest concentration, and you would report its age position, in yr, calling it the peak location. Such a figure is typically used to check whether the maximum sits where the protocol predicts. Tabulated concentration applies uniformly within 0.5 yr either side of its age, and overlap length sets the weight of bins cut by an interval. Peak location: 966 yr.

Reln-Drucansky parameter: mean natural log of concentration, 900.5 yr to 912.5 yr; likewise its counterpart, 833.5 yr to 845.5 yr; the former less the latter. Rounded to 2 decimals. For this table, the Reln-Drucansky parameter 0.06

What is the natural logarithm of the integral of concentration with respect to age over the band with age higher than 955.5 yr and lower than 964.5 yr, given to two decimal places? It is 5.45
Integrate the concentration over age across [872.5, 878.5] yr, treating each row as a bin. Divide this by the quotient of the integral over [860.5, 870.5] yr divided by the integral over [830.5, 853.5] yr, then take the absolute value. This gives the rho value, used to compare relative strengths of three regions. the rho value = 352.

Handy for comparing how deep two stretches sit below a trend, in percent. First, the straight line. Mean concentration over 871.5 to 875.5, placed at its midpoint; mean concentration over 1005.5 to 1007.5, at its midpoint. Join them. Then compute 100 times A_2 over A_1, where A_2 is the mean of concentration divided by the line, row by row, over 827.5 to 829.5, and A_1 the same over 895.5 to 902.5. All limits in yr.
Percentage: 84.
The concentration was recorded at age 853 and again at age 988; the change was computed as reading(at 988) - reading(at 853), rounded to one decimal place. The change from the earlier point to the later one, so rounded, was 1.4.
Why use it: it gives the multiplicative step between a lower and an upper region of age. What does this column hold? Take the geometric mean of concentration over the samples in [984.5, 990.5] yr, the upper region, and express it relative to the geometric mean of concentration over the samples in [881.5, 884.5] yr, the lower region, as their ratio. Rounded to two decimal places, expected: 0.96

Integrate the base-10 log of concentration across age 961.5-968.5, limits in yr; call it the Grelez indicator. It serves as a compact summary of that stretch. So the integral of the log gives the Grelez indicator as 9.9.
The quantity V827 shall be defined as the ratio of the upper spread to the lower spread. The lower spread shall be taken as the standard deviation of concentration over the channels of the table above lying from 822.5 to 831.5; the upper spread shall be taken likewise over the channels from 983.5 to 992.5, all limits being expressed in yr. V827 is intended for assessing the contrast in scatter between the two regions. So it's 0.90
